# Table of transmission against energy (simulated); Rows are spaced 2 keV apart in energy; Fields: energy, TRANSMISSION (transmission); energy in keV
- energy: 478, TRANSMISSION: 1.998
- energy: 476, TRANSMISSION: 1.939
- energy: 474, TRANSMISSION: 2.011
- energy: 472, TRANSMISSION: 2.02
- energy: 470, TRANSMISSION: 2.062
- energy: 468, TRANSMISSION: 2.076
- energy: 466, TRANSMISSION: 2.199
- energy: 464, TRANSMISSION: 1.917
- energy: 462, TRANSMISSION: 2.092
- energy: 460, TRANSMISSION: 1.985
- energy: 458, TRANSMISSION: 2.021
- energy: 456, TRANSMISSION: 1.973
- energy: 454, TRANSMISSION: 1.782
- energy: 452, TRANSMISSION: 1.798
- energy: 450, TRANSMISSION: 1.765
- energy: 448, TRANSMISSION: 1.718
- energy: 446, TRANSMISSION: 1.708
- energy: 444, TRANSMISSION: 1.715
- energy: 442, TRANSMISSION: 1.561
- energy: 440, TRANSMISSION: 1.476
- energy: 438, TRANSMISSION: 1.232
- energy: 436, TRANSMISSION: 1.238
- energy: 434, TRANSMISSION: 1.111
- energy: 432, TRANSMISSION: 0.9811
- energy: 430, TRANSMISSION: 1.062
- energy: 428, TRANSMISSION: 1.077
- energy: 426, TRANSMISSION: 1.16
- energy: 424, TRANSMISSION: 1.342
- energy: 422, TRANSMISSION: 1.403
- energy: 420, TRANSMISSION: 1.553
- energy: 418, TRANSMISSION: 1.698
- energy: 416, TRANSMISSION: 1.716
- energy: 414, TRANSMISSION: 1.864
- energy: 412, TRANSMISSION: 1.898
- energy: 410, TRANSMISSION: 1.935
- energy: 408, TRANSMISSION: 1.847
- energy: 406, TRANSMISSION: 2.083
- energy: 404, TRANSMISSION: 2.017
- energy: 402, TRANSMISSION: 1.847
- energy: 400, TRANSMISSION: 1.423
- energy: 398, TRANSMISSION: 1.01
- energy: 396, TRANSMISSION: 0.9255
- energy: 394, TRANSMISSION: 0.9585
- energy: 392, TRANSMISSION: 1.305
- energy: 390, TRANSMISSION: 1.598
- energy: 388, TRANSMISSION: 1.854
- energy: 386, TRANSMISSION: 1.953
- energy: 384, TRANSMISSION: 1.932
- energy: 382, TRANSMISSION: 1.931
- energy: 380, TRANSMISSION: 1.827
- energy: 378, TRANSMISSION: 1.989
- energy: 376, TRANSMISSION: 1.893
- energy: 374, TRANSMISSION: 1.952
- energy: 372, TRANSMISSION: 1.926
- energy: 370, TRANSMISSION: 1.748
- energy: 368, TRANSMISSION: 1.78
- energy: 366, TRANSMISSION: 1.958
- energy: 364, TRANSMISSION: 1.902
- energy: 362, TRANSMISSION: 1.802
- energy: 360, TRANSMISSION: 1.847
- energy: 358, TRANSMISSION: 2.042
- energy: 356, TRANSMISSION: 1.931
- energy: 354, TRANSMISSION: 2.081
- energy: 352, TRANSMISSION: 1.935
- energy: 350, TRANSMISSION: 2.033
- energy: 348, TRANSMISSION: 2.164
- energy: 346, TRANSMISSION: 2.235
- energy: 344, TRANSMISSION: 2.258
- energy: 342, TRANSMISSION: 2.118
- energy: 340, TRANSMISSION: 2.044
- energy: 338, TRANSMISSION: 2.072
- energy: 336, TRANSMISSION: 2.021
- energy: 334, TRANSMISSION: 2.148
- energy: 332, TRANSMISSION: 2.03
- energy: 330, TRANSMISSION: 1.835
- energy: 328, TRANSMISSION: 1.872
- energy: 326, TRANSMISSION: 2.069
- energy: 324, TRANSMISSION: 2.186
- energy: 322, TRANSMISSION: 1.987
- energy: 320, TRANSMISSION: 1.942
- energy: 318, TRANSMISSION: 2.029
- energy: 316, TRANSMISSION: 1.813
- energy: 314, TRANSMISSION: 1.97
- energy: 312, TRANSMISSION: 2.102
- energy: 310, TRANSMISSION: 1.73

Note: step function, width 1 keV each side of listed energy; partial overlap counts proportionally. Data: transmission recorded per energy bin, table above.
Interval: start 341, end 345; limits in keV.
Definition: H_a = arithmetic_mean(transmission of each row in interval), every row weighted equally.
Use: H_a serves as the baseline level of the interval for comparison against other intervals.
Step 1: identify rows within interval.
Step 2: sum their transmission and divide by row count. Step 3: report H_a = 2.19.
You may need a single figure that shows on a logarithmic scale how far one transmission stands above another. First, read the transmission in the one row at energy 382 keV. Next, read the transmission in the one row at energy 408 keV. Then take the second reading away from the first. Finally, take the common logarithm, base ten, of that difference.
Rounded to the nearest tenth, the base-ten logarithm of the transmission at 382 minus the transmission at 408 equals -1.1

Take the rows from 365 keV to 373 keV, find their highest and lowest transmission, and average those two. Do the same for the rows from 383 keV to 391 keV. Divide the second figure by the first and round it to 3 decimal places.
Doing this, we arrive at 0.958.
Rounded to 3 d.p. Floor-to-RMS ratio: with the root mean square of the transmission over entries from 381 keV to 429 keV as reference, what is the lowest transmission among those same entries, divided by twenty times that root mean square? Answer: 0.028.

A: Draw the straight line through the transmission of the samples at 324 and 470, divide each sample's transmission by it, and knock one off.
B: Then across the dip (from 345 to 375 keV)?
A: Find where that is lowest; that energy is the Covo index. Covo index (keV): 370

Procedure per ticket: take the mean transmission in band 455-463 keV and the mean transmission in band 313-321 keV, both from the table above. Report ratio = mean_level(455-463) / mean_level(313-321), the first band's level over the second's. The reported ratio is 1.0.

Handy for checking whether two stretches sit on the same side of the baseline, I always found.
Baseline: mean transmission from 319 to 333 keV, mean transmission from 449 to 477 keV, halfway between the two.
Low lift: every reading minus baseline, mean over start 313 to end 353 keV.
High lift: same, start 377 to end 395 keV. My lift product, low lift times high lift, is -0.02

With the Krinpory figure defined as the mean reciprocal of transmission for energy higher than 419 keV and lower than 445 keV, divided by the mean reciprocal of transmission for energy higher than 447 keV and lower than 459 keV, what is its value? 1.5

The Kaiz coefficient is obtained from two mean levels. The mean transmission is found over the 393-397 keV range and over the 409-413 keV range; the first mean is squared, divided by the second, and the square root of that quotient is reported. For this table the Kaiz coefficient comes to 0.68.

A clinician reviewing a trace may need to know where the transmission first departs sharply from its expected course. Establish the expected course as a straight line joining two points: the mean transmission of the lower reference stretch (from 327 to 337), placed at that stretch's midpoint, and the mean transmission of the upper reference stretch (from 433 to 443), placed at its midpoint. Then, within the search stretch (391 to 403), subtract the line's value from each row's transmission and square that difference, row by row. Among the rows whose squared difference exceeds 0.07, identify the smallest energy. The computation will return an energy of 392 keV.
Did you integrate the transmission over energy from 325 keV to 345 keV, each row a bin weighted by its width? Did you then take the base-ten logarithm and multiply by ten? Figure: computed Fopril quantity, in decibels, 16.12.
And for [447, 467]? 15.85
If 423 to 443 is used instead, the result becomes 13.89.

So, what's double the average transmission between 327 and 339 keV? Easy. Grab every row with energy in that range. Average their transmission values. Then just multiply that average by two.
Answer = 3.99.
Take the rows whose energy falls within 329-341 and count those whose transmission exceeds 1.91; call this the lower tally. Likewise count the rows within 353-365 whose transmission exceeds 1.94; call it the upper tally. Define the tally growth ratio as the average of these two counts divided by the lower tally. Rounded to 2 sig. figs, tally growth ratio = 0.70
